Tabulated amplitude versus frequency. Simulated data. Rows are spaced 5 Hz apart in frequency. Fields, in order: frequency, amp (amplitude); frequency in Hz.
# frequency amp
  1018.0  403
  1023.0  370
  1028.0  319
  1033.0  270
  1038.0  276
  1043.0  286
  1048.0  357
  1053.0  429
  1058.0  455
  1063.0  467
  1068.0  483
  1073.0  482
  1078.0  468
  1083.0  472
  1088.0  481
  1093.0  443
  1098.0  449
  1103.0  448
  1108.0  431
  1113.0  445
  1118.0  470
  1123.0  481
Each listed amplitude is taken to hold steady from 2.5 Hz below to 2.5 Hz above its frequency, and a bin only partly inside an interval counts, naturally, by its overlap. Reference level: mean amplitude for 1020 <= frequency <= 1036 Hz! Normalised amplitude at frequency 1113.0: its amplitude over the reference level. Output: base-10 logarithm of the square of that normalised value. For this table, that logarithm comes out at 0.3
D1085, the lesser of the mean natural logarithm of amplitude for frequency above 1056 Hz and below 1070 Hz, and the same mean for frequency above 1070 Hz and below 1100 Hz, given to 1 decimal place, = 6.1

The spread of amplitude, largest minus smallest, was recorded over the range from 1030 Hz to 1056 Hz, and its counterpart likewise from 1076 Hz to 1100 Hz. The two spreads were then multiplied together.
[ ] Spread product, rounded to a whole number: 6042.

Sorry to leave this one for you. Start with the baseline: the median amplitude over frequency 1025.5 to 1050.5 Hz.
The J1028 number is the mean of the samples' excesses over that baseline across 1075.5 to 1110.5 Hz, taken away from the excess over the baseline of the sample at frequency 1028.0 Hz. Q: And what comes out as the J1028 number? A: -137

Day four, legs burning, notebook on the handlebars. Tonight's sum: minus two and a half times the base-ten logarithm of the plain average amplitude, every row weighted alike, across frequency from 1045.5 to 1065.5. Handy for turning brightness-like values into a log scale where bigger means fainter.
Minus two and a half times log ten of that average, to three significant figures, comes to -6.58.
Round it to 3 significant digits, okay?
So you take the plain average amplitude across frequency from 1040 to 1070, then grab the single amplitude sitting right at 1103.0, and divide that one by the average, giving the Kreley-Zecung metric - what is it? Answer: 1.09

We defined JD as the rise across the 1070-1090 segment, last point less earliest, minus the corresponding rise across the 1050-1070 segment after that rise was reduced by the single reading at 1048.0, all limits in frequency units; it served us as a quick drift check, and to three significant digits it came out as 302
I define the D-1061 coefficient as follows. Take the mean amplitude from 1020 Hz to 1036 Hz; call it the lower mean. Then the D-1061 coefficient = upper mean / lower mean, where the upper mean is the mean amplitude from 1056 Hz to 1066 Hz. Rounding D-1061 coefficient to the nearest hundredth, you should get 1.44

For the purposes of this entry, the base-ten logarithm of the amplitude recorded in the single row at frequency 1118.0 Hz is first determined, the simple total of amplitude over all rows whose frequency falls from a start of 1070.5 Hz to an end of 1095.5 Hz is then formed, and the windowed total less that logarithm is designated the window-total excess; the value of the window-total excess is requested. 2343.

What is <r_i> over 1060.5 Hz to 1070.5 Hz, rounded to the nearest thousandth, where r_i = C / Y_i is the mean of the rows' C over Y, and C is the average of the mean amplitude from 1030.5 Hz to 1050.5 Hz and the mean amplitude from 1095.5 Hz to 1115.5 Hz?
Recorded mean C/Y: 0.780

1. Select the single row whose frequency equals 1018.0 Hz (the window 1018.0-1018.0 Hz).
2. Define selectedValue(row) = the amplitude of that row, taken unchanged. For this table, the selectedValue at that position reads 403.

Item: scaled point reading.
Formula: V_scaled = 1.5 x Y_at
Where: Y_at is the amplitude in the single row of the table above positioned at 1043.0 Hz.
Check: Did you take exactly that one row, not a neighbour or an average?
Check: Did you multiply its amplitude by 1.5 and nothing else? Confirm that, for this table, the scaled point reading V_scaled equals 429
